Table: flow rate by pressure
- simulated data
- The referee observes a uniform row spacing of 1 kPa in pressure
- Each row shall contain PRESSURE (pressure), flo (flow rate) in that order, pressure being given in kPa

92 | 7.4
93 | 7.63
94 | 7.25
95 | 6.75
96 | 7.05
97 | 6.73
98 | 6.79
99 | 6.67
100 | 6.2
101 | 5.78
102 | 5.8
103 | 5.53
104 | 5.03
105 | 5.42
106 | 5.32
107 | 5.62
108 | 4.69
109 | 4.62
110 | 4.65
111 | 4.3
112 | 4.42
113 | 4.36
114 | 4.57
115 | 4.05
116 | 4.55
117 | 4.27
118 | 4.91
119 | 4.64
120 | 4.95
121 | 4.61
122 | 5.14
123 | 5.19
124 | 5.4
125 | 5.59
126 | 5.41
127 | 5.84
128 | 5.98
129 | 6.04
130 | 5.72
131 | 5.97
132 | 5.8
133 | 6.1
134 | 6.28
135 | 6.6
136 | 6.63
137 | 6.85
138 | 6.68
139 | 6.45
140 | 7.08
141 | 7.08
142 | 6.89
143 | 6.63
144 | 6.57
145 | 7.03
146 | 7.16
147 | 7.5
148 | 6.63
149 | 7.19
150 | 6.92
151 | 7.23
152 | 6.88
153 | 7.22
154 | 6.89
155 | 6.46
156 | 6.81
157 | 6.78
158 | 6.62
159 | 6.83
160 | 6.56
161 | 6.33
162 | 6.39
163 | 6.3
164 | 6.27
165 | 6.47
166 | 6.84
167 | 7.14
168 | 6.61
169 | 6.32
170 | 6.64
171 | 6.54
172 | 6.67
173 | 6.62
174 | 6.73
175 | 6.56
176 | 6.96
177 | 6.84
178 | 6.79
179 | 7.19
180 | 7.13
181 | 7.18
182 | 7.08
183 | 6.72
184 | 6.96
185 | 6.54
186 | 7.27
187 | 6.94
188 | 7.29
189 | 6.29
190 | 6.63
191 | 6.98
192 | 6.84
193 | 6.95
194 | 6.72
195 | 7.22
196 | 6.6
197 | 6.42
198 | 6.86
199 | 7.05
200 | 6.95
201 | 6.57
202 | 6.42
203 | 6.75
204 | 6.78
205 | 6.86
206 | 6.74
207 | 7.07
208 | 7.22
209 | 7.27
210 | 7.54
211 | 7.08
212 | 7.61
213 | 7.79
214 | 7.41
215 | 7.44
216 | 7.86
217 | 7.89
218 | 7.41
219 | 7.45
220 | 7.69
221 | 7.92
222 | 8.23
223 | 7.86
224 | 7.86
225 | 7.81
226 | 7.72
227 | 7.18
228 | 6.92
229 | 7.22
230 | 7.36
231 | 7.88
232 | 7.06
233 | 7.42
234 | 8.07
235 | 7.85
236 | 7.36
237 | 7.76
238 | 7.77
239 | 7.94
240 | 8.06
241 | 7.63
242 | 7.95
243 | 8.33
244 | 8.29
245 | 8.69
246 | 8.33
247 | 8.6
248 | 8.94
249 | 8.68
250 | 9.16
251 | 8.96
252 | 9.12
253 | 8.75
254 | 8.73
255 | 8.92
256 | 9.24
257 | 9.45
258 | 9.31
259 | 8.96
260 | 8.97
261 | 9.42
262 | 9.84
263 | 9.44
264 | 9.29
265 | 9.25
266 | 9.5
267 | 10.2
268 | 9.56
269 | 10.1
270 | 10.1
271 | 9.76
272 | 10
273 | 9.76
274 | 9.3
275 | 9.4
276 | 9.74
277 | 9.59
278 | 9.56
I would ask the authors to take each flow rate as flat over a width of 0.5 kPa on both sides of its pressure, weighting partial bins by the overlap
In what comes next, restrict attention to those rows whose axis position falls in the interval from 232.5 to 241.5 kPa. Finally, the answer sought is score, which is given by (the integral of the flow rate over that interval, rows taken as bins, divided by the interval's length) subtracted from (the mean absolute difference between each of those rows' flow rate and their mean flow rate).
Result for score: -7.6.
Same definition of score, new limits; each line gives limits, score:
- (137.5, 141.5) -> -6.6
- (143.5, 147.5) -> -6.8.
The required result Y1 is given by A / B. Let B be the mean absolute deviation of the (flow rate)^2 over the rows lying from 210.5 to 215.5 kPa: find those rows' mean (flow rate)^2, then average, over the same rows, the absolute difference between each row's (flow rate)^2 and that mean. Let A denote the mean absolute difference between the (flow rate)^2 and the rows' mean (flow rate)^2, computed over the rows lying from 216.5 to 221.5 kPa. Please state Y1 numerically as 1.1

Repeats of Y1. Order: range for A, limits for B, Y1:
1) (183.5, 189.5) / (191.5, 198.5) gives 1.6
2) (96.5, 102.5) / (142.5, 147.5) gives 1.2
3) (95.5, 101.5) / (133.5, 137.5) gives 2.3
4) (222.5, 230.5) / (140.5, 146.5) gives 1.8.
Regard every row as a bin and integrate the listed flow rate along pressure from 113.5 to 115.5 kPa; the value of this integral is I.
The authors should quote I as 8.6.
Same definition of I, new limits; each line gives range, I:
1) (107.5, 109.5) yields 9.3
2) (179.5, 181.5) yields 14.3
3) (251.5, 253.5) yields 17.9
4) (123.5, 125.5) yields 11.0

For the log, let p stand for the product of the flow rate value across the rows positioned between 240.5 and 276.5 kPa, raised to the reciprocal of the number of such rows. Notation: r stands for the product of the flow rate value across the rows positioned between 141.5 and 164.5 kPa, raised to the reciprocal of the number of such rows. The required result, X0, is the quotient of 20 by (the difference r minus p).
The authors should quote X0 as -8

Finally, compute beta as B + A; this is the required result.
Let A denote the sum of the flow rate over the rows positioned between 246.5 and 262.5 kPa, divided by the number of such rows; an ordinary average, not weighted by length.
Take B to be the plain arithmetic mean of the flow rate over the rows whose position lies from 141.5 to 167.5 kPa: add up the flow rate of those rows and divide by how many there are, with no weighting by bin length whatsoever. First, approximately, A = 9.1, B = 6.79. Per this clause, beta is 15.9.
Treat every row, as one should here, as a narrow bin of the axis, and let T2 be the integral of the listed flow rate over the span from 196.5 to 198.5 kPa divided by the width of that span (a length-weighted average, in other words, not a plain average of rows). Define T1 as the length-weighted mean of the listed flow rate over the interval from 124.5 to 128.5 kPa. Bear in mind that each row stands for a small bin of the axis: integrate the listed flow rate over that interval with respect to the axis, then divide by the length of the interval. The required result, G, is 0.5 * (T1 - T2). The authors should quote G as -0.5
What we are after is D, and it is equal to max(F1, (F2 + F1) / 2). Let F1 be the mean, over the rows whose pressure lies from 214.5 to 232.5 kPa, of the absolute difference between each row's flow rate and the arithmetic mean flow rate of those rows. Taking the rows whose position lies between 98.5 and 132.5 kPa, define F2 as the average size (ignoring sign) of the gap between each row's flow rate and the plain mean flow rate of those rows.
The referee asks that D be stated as 0.43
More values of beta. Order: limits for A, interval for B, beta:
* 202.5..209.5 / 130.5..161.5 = 13.7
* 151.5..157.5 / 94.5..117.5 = 12.2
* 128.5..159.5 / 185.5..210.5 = 13.6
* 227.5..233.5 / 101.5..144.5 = 12.9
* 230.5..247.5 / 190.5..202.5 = 14.7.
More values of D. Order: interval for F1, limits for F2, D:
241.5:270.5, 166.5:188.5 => 0.44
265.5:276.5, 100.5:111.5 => 0.35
